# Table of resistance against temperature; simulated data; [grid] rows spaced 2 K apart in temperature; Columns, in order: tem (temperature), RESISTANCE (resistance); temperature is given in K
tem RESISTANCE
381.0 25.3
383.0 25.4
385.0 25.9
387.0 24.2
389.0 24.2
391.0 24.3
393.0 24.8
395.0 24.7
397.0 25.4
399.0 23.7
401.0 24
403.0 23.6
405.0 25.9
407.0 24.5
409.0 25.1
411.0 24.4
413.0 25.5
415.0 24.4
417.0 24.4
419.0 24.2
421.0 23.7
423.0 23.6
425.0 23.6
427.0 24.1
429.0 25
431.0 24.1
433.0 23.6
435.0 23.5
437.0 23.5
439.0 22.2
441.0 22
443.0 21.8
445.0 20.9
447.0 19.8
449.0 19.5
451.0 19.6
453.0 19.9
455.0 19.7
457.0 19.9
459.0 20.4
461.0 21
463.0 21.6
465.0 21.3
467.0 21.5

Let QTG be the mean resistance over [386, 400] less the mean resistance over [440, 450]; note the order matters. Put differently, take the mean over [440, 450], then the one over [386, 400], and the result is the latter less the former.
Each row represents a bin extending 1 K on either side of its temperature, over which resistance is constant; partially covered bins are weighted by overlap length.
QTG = 3.7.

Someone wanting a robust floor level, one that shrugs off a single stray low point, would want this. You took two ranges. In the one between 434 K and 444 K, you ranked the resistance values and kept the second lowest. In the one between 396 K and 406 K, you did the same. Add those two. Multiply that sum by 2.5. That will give 114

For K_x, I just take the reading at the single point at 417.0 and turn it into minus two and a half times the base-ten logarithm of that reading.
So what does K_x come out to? -3.47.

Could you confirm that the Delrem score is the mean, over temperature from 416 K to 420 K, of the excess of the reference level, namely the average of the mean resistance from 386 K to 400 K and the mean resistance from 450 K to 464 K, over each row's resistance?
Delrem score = -1.9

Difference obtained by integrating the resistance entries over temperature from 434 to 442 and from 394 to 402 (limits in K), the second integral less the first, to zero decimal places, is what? 13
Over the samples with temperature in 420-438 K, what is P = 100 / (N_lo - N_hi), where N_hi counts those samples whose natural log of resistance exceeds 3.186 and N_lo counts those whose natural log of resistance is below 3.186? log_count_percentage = 14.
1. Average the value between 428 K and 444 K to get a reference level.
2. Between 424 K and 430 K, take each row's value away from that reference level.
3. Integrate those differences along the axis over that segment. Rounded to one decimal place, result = -6.1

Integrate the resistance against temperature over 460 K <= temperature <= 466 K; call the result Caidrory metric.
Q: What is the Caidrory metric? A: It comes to 128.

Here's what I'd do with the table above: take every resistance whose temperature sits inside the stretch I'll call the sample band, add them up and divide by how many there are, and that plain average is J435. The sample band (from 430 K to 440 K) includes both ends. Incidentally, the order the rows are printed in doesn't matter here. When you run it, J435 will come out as 23.4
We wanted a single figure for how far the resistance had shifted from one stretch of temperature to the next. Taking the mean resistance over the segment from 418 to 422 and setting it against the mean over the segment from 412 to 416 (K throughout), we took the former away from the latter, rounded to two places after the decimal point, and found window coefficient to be 1.00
